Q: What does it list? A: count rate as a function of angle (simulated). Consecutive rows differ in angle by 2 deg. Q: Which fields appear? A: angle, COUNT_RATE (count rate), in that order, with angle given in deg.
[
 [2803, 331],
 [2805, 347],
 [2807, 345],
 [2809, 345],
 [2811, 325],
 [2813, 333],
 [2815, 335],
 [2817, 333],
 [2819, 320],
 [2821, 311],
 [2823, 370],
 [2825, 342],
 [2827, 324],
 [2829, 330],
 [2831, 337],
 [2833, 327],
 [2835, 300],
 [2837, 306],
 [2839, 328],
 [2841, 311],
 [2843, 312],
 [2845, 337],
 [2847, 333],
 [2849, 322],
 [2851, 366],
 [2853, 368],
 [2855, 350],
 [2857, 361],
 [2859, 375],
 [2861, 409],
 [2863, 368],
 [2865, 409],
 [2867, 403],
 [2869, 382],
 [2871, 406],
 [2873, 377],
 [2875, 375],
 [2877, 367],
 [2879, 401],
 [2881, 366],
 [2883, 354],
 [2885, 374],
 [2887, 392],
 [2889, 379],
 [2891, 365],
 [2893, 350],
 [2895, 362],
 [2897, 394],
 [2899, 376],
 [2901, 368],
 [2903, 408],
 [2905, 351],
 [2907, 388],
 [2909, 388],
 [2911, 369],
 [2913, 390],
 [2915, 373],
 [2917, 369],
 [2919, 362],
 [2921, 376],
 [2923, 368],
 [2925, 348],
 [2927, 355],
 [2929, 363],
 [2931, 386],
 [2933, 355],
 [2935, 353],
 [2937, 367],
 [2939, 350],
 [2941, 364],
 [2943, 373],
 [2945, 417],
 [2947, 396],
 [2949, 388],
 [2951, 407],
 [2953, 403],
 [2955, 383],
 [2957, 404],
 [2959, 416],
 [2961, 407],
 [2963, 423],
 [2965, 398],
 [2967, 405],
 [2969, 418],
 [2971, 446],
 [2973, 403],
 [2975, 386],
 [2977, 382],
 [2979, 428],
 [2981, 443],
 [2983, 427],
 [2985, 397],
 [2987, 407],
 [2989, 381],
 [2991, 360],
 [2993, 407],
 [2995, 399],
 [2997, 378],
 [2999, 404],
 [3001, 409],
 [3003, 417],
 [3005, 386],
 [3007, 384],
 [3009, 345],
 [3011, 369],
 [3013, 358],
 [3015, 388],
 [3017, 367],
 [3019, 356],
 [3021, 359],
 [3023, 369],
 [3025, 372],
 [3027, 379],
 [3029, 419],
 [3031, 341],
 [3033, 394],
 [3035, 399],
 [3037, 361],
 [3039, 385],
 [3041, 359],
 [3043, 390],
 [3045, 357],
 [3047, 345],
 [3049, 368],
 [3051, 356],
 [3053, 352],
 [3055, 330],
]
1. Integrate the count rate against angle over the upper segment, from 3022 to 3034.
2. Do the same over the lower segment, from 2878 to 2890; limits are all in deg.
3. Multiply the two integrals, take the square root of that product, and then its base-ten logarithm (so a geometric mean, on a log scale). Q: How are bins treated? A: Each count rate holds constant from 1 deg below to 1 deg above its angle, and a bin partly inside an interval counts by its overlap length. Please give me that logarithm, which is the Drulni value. 3.66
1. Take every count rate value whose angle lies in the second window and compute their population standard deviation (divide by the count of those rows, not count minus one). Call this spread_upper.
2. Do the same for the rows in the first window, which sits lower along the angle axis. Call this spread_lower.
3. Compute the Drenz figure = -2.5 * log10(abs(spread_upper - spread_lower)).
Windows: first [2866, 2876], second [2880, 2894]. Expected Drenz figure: 1.6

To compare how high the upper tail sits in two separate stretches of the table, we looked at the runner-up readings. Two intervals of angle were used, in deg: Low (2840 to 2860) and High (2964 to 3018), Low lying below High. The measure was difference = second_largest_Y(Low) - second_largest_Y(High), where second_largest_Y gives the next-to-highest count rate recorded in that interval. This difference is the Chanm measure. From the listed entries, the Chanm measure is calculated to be -75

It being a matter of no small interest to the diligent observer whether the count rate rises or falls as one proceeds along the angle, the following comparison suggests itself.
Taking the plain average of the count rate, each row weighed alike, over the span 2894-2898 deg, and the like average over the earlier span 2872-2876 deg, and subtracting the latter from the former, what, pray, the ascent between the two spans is 2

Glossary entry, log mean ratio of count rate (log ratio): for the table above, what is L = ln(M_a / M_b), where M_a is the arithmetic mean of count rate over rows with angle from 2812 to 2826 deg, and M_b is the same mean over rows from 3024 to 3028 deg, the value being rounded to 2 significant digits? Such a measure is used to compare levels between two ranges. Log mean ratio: -0.11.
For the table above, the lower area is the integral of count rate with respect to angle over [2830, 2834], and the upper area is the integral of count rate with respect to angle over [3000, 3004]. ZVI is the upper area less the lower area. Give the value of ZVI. 324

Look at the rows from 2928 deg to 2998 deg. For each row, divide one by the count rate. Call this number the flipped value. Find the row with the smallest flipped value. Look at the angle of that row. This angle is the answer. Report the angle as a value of 2971 deg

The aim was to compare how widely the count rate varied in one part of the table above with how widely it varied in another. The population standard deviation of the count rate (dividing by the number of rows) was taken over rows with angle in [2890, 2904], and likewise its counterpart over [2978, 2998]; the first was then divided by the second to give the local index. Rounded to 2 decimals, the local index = 0.77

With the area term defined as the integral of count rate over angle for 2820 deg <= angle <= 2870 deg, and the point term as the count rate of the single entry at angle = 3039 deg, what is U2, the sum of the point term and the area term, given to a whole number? 17747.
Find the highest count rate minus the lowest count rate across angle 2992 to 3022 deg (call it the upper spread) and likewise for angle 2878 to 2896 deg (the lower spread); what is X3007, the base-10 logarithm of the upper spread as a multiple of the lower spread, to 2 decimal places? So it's 0.15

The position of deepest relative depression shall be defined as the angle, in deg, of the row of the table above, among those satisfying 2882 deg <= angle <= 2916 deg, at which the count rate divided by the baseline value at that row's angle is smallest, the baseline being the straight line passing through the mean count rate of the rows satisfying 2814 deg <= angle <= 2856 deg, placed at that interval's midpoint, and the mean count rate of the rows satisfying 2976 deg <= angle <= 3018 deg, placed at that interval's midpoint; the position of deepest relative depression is 2905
